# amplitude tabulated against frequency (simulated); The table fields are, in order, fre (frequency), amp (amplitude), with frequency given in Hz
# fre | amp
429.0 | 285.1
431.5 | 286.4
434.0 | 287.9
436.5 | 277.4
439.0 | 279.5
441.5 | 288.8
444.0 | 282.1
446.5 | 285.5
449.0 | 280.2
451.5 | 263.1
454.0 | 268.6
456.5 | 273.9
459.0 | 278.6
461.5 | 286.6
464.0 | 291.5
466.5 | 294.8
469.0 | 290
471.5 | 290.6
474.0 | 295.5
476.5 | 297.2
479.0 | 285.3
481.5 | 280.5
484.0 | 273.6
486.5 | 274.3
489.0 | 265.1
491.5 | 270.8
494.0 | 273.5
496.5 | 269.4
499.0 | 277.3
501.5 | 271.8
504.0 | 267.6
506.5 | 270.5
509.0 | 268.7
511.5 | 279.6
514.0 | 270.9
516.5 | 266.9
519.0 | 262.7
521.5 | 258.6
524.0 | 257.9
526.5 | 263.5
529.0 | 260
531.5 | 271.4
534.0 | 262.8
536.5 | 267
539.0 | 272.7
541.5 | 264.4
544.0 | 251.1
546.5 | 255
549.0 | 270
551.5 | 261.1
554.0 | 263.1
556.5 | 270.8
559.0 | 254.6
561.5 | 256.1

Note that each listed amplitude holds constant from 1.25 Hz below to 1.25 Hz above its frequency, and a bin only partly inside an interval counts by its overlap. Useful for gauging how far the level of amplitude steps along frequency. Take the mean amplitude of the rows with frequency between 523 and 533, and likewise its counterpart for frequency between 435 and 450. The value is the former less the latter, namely -19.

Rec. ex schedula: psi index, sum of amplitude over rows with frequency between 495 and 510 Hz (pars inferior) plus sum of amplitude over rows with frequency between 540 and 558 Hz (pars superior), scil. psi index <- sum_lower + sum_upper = 3461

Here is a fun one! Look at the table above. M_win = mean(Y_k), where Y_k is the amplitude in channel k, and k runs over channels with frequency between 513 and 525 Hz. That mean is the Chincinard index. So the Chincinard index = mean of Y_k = 263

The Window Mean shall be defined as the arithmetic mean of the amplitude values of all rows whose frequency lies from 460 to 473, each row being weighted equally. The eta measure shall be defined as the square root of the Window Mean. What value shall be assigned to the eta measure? 17.0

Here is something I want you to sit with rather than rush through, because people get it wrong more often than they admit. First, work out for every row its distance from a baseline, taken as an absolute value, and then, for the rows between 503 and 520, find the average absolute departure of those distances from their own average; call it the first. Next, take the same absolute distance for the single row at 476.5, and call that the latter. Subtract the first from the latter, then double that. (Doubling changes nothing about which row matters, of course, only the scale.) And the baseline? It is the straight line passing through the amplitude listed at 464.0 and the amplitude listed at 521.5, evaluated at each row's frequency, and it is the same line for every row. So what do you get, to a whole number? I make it 19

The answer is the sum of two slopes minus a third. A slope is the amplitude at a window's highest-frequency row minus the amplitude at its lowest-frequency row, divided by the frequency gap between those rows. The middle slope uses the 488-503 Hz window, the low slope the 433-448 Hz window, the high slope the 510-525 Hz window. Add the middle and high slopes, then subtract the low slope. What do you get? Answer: -1.0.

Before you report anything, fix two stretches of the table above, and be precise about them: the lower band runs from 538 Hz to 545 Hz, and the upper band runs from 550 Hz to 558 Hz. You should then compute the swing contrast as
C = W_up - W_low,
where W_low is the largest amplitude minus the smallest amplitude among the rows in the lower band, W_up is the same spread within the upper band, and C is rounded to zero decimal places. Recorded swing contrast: -12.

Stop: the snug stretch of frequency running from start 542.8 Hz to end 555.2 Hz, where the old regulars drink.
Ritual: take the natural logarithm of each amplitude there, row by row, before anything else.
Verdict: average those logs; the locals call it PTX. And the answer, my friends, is 5.56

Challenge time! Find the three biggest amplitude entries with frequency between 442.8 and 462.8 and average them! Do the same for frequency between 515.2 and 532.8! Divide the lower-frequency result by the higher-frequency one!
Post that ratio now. 1.07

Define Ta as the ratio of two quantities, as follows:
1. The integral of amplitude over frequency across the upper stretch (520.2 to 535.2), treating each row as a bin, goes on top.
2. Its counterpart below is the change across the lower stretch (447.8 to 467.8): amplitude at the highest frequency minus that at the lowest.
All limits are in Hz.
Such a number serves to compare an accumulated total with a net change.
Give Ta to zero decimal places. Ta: 270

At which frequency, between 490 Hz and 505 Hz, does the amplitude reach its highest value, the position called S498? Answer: 499.0 Hz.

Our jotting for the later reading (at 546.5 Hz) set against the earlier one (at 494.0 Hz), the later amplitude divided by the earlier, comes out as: 0.93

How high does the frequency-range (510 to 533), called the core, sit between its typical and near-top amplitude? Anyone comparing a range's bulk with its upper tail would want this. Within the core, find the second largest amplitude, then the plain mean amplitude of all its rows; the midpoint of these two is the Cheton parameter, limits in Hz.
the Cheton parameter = 269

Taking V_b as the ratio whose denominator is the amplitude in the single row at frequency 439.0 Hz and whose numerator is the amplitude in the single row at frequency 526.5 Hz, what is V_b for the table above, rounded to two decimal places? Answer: 0.94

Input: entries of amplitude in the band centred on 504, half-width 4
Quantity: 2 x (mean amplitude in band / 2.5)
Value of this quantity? 216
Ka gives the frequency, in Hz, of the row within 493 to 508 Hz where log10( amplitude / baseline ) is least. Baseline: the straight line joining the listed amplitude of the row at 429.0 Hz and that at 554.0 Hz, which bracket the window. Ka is 504.0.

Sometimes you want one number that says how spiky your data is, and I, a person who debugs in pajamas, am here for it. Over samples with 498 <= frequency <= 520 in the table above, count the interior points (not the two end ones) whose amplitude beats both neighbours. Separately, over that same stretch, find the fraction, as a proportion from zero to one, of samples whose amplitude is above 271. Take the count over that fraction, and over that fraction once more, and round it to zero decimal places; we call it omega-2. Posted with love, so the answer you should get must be 18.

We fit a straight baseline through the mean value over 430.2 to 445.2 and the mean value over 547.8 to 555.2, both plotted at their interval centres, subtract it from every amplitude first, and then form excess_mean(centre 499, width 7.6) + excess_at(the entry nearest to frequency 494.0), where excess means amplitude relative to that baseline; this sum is -1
